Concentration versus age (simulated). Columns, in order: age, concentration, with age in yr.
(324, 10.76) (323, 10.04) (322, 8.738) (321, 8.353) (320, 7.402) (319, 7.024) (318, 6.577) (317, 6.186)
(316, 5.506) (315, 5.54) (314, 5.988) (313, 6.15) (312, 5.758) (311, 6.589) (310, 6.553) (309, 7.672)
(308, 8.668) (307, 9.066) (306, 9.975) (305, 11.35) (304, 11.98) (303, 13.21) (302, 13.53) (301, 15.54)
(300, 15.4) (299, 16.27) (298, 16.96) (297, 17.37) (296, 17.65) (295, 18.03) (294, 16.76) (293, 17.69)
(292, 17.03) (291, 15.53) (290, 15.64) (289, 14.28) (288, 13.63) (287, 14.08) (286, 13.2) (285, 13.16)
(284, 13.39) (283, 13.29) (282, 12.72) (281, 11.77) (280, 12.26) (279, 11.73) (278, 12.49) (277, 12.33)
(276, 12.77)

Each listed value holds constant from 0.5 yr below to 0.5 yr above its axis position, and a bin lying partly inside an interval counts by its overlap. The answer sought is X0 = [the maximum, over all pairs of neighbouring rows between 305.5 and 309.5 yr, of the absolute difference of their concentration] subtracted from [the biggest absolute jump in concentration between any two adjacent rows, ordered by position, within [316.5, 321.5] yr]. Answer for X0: 0.0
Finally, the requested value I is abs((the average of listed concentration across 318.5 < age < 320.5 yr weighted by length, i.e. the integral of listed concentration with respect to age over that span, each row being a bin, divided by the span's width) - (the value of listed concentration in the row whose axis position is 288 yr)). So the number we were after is 6.4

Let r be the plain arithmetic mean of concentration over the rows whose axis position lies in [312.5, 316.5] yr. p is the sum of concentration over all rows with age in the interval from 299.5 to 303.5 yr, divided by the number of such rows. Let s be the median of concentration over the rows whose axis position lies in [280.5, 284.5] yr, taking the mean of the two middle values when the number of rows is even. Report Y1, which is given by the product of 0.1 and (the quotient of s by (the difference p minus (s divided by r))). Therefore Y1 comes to 0.11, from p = 14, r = 6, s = 13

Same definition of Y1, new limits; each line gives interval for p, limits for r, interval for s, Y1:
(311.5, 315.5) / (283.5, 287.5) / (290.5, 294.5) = 0.37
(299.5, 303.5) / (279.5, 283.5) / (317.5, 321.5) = 0.05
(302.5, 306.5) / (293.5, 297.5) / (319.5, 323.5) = 0.08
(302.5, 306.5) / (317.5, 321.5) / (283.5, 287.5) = 0.14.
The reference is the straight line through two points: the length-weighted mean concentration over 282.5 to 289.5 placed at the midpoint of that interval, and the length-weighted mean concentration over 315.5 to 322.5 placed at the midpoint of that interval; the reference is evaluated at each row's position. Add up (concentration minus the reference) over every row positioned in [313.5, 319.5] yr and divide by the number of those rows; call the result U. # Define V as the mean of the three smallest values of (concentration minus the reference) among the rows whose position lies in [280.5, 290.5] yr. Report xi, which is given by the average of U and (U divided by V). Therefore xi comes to -0.3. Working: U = -1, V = -1.8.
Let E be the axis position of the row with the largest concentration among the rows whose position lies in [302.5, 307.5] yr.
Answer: 303 yr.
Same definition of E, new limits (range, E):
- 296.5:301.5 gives 297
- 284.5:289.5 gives 289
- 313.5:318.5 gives 318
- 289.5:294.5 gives 293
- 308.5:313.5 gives 309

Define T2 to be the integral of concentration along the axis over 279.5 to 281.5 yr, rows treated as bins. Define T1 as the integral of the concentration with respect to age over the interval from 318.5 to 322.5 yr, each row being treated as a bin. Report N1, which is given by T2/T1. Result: 0.8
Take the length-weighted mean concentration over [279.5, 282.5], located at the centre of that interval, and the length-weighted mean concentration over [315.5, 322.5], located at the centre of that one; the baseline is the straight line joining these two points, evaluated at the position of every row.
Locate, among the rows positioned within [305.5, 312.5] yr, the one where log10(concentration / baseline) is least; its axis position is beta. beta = 312 yr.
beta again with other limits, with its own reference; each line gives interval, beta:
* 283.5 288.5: 285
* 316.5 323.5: 317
